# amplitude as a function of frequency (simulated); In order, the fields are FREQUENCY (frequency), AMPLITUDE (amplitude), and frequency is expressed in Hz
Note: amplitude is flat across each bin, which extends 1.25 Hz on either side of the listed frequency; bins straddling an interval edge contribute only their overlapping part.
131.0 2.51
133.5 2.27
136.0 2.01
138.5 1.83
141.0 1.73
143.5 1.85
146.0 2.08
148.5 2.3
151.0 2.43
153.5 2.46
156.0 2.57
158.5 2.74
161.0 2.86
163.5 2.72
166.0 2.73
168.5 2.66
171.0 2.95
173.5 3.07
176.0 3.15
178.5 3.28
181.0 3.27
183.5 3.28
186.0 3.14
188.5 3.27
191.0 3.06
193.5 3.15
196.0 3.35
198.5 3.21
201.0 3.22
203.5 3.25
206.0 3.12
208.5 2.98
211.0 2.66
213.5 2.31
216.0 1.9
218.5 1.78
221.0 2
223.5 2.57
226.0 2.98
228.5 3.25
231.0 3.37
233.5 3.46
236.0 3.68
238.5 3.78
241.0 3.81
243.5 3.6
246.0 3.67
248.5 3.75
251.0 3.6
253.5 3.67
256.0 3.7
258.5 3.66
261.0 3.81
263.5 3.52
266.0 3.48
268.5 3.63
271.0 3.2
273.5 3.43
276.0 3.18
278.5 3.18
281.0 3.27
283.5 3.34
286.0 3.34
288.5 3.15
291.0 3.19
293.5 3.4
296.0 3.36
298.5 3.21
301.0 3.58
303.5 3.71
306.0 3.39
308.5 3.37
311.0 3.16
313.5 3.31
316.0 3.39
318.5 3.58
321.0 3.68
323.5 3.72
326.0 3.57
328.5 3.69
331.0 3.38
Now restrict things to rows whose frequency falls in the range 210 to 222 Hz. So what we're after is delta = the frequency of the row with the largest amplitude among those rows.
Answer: 211.0 Hz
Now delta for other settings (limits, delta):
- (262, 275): 268.5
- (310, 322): 321.0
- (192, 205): 196.0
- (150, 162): 161.0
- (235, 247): 241.0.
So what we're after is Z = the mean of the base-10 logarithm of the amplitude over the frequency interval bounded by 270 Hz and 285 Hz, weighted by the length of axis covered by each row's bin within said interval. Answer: 0.514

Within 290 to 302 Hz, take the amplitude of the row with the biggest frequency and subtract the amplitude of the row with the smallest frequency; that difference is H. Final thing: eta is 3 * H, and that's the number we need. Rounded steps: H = 0.39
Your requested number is 1.17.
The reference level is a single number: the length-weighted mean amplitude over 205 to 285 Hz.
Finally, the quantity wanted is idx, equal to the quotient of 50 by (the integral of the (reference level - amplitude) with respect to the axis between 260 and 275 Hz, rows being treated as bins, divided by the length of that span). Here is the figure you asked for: -184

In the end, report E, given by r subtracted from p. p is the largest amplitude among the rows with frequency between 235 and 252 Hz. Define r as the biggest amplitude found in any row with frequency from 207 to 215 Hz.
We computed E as 0.8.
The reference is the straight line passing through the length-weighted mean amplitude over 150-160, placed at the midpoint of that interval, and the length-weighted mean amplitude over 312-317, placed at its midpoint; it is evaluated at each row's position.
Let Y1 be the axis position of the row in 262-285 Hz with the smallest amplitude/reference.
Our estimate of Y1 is 278.5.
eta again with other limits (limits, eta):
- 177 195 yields -0.39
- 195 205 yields -0.30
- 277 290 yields -0.09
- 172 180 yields 0.63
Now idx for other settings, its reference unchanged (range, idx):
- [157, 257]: 376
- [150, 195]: 171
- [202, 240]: 143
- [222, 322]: -249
